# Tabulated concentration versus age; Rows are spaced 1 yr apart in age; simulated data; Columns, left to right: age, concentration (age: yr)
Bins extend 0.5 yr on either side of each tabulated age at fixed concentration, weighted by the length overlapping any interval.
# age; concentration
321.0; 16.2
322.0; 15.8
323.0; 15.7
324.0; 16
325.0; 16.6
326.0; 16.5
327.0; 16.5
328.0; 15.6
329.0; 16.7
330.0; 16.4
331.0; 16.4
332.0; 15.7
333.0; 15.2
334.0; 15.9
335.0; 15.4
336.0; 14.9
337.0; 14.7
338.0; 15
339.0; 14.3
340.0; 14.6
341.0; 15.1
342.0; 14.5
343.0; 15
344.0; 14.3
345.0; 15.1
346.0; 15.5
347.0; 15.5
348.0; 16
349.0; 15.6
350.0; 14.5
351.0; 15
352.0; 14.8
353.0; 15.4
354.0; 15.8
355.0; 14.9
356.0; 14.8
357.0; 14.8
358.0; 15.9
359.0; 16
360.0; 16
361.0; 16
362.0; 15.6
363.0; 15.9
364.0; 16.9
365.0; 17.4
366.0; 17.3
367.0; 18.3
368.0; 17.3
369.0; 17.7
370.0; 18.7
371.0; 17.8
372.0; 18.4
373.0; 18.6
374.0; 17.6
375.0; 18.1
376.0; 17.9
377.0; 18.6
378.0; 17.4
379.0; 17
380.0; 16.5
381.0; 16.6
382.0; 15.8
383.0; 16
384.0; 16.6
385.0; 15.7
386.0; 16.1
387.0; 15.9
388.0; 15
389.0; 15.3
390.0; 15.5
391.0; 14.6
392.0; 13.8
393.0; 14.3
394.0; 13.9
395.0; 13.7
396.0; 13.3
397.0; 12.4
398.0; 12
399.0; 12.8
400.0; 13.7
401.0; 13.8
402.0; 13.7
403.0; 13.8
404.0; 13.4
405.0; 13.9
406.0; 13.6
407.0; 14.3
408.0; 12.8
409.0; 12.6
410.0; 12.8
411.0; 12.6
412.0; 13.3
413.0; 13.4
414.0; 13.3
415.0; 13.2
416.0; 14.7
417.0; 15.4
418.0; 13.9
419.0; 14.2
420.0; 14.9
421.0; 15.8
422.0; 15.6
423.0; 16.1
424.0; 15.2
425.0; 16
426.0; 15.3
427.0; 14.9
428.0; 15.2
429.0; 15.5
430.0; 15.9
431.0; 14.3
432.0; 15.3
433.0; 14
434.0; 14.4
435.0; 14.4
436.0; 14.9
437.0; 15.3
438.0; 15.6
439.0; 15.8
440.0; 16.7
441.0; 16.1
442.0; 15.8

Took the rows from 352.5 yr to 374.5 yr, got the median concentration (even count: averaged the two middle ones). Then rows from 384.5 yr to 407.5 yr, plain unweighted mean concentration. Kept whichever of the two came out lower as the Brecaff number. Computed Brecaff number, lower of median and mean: 14.1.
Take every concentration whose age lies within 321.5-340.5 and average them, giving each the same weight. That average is 15.7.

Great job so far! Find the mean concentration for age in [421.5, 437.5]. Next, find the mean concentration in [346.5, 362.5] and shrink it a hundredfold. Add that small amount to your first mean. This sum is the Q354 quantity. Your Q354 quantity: 15.3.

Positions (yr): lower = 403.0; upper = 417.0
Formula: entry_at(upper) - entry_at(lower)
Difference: 1.6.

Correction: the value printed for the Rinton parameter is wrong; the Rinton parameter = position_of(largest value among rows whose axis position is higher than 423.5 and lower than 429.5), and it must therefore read 425.0 yr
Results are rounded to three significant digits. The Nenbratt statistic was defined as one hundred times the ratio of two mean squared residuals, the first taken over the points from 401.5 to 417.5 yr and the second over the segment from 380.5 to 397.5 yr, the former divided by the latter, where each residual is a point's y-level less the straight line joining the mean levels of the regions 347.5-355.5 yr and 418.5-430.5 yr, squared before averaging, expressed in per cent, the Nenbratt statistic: 243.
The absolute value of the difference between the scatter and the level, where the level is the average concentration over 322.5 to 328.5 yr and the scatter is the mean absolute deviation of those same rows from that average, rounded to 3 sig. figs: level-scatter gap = 15.8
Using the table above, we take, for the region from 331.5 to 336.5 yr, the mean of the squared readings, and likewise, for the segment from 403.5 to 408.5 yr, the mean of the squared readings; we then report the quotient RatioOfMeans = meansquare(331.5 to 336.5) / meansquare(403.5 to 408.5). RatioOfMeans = 1.3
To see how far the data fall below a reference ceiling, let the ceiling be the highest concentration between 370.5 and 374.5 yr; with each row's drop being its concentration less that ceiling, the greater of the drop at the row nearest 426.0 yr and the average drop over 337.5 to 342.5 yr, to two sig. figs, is -3.3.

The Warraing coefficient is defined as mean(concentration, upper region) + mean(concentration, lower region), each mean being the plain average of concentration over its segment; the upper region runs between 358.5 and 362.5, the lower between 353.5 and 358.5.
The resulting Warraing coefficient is 31.1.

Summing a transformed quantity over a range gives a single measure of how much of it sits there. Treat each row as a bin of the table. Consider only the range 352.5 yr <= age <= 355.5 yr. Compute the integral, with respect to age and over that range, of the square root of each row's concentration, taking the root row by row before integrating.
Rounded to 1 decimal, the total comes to 11.8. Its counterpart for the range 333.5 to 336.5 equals 11.8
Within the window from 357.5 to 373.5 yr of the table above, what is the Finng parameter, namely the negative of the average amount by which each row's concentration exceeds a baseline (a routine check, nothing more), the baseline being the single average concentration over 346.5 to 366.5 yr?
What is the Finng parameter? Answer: -1.4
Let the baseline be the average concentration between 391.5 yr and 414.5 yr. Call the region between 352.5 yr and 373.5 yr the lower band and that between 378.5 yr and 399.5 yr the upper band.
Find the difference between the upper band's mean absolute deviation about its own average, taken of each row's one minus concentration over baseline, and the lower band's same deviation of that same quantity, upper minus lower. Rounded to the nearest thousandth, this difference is 0.009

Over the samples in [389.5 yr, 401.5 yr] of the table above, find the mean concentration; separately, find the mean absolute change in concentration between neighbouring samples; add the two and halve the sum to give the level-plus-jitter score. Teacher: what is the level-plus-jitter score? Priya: 7.1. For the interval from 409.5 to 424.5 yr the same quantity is 7.4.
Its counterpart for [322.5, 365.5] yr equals 8.0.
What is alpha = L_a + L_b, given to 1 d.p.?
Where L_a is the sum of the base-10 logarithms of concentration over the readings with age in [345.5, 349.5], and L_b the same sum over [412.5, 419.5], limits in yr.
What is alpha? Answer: 12.8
